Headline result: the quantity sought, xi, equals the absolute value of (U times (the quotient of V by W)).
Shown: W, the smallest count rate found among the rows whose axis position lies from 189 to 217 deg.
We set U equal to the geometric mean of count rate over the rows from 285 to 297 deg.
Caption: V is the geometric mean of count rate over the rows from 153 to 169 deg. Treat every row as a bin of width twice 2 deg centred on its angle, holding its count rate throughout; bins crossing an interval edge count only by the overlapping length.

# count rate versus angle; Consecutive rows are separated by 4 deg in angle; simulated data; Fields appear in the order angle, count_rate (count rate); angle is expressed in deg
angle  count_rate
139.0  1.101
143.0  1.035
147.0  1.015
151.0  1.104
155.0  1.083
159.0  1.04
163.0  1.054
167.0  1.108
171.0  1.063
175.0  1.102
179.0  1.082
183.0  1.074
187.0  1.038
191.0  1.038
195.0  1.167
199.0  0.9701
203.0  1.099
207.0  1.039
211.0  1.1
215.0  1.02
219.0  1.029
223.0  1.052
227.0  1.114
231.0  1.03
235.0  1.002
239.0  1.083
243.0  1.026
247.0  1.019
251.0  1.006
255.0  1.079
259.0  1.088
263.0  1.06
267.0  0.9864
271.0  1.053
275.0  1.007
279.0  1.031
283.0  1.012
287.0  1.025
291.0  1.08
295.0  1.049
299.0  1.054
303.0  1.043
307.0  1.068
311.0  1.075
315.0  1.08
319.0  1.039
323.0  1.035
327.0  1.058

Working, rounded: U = 1.05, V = 1.071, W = 0.9701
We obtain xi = 1.16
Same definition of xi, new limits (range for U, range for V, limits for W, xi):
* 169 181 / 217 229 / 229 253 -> 1.15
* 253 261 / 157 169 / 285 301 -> 1.13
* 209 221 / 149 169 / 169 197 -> 1.09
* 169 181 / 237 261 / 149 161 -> 1.09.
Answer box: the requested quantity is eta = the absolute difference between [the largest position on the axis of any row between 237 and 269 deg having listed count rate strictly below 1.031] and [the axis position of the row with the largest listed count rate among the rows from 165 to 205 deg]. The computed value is 72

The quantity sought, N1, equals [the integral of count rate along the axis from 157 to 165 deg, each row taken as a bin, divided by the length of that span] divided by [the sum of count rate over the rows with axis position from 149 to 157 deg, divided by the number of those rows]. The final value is 0.96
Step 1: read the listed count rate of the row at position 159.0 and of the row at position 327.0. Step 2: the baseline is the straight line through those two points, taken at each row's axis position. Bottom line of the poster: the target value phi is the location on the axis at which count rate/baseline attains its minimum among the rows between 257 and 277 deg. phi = 267.0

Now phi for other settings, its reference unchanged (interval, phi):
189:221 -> 199.0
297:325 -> 323.0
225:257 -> 235.0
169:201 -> 199.0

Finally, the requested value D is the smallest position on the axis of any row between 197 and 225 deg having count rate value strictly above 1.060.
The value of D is 203.0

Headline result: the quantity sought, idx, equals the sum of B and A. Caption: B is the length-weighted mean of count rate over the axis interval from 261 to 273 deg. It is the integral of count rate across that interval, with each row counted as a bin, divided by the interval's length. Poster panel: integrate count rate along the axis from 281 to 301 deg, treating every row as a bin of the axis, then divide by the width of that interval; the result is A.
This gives 2.08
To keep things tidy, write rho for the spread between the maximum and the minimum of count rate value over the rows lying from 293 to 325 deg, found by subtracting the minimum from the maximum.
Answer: 0.045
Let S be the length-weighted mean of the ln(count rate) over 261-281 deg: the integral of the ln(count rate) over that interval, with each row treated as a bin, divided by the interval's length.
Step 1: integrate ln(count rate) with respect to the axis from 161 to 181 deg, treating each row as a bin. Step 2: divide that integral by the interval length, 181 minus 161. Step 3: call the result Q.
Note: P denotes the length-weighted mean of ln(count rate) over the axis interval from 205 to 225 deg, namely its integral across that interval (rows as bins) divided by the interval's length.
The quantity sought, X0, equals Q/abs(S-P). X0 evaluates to 4.0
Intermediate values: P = 0.0465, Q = 0.078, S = 0.0267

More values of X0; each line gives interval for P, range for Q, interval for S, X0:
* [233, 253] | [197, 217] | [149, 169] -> 0.9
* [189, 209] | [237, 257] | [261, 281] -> 1.3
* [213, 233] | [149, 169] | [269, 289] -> 3.4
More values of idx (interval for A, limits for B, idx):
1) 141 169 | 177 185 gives 2.14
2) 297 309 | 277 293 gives 2.09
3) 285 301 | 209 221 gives 2.10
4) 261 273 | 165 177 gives 2.12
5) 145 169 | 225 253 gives 2.11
